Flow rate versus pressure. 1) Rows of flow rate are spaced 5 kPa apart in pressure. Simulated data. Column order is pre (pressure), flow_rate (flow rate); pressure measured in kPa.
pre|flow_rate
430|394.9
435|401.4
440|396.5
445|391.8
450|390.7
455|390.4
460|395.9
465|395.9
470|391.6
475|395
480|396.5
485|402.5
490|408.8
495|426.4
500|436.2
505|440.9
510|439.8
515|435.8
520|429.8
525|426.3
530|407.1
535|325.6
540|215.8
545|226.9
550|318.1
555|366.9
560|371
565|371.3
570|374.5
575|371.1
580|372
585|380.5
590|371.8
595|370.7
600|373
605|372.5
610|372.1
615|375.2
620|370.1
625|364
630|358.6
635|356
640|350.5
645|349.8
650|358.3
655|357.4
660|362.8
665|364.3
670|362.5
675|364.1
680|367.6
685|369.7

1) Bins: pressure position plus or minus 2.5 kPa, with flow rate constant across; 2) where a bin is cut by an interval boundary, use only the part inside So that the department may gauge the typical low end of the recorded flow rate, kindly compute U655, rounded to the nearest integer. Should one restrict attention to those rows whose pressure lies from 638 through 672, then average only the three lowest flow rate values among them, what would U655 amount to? 353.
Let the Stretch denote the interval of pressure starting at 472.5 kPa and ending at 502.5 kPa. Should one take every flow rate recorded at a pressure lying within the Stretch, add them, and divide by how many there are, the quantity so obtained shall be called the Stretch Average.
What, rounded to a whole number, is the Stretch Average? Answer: 411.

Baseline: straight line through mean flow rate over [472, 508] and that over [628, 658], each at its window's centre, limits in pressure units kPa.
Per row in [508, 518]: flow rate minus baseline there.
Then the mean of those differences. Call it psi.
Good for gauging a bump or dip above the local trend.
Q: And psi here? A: 31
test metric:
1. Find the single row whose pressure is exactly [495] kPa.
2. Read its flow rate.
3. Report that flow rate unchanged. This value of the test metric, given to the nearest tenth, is 426.4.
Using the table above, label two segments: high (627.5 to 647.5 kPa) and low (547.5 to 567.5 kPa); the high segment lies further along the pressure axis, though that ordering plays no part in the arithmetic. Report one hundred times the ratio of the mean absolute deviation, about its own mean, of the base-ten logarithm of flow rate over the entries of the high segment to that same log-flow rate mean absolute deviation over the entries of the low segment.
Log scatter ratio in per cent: 18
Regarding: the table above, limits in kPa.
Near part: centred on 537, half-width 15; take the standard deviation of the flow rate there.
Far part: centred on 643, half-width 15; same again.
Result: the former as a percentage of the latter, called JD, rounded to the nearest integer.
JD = 2222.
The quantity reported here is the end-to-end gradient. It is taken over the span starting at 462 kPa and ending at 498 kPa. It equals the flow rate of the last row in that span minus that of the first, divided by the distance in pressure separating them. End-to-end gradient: 1.0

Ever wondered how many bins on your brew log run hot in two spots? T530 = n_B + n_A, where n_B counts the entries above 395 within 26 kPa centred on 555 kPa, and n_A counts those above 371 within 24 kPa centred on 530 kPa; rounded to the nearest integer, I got 3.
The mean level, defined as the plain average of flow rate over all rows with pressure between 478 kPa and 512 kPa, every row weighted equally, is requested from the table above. 422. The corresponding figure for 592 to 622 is 372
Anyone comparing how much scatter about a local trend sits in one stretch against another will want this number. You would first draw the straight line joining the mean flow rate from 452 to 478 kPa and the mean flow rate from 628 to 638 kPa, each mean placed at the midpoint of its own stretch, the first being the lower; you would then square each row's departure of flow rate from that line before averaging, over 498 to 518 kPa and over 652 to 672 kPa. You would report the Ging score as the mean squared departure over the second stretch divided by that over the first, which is 0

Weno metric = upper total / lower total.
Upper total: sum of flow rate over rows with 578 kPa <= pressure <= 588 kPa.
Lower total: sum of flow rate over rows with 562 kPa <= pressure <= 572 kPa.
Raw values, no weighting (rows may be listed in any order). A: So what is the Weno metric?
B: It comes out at 1.009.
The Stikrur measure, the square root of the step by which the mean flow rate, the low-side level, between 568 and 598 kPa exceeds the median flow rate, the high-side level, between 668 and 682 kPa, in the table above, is 3.1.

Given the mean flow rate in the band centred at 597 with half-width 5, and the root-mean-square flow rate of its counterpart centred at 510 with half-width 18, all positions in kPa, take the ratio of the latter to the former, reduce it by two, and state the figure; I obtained -0.834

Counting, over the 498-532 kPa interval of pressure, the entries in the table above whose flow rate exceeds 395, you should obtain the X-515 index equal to 7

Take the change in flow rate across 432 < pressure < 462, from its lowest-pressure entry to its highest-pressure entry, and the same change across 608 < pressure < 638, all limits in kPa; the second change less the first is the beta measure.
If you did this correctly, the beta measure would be -11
